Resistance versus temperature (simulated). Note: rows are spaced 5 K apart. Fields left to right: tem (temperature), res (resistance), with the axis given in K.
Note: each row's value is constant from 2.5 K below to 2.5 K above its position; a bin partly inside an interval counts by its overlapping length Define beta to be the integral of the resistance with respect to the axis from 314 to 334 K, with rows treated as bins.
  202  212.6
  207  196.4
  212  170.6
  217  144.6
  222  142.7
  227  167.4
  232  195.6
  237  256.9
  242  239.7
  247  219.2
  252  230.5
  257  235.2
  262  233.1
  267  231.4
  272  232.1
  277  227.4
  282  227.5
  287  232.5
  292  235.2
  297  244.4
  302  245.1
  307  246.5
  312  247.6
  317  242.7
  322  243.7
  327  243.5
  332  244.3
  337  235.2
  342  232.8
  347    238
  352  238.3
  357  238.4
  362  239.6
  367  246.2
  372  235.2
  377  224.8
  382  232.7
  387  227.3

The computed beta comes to 4873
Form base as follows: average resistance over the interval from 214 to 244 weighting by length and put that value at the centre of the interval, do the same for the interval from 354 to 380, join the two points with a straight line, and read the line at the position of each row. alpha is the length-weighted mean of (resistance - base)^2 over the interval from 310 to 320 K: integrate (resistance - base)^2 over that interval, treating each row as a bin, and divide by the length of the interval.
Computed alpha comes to 677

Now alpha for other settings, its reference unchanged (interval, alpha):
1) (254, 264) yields 1149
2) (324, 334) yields 399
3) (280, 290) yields 461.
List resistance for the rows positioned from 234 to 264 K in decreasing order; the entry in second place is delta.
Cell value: 239.7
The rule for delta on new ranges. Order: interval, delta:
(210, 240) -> 195.6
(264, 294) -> 232.5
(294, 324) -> 246.5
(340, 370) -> 239.6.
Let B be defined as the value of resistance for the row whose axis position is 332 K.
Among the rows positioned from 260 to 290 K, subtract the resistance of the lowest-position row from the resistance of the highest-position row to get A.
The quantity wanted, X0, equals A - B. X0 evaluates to -245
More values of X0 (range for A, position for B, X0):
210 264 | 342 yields -170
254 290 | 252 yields -233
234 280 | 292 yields -265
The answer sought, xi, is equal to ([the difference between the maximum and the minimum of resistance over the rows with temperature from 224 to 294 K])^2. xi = 8010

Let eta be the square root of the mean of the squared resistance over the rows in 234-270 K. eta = 235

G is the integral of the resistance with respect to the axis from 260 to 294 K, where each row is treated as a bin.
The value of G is 7862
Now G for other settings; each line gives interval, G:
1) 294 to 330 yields 8807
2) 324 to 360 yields 8594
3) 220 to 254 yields 7073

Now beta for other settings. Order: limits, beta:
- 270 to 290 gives 4599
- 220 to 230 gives 1577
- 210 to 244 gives 6382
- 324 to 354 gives 7163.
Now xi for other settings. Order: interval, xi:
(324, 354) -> 132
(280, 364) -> 404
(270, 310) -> 365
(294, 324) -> 24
